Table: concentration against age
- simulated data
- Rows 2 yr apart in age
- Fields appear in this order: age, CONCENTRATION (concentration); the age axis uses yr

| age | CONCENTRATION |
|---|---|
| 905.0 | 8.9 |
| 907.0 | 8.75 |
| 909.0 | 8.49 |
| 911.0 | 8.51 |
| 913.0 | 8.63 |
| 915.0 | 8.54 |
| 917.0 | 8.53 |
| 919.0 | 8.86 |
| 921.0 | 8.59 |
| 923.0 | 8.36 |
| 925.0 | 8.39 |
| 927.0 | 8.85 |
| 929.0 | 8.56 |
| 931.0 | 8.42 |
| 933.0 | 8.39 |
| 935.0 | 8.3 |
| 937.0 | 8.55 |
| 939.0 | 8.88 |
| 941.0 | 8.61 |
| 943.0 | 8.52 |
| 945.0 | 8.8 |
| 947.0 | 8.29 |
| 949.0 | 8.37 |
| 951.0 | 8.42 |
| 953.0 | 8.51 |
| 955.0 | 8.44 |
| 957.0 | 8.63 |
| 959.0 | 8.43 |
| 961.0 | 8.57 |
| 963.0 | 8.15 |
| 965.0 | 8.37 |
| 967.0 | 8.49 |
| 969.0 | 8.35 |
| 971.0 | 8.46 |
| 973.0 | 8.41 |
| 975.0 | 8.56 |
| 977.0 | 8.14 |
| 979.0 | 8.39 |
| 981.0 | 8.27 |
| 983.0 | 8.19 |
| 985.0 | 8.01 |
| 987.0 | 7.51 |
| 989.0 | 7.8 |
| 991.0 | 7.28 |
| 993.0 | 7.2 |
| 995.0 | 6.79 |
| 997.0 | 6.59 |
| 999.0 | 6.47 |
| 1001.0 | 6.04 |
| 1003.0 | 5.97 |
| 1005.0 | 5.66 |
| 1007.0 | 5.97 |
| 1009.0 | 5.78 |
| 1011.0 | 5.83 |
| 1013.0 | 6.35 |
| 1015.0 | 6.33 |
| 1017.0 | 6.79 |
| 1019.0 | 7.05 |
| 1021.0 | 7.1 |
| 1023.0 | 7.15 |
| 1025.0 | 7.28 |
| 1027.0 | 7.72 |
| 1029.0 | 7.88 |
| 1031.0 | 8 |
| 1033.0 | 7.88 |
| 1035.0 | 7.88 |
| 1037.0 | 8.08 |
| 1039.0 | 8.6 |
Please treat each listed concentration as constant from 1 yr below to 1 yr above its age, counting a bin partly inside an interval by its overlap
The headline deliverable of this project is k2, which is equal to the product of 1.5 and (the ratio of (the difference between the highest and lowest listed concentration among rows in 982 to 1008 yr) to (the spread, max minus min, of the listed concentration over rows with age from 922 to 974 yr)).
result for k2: 5.2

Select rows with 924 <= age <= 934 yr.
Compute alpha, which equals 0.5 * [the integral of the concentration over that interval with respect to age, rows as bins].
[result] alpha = 42.6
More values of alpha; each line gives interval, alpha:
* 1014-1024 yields 34.4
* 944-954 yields 42.4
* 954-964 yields 42.2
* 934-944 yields 42.9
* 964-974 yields 42.1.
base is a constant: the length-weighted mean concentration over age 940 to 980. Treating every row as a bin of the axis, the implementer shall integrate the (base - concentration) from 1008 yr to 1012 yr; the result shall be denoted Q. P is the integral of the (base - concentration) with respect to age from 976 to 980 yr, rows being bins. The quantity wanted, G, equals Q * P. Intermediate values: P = 0.72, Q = 10.6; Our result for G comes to 7.63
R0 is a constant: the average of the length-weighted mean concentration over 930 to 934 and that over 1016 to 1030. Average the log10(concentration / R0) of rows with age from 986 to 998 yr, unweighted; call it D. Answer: -0.04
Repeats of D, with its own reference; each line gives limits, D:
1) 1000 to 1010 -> -0.12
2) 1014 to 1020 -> -0.07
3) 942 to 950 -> 0.03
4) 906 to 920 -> 0.04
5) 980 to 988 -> 0.01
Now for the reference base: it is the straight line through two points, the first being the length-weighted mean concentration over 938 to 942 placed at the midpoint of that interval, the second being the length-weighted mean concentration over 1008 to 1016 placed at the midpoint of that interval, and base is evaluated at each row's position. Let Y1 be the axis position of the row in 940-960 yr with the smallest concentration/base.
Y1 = 947.0 yr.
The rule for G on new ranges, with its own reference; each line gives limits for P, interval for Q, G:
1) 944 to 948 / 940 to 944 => 0.19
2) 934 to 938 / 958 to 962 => -0.02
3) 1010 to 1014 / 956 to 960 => -3.18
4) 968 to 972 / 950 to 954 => -0.01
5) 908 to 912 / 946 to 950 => -0.10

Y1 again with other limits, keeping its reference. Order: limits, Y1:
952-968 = 953.0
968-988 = 987.0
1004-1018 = 1005.0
